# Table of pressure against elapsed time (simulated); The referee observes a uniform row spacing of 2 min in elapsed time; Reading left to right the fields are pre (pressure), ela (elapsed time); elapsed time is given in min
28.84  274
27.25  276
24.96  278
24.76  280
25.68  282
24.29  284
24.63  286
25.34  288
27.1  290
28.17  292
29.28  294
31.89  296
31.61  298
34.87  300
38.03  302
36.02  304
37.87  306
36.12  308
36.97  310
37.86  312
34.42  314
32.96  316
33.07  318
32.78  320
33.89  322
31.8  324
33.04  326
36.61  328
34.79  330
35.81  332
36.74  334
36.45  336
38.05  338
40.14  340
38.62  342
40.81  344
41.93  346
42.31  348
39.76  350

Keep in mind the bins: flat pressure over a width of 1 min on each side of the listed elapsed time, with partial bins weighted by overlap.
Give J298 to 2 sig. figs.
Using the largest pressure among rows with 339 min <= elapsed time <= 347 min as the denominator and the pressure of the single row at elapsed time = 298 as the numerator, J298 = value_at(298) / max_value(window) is 0.75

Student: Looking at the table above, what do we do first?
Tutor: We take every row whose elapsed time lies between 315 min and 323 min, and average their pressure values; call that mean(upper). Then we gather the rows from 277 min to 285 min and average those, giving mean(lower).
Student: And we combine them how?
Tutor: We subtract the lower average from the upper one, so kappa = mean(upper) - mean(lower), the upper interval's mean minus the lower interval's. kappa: 8.3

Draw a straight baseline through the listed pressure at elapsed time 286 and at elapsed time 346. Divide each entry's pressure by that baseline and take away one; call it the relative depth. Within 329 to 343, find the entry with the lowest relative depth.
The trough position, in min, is 330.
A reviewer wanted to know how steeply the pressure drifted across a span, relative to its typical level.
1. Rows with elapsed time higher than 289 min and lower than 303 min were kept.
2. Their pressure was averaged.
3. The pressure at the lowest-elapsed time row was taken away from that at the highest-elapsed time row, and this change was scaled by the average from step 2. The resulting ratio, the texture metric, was 0.35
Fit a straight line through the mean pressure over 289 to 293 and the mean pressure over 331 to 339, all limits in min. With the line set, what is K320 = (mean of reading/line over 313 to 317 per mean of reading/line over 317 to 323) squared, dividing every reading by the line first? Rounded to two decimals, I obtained 1.09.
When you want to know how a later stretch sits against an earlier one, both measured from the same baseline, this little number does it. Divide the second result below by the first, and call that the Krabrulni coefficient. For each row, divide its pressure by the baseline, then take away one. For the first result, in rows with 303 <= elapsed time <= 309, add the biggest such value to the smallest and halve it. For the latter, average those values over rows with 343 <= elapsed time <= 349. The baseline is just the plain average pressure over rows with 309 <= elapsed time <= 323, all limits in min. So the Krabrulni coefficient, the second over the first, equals 3.0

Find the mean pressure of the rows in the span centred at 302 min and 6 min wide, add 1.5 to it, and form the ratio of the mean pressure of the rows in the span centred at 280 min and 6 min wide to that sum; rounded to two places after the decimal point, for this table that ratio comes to 0.66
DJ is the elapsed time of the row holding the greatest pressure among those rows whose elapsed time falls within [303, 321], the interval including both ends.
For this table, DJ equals 306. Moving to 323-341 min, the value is 340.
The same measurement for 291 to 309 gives 302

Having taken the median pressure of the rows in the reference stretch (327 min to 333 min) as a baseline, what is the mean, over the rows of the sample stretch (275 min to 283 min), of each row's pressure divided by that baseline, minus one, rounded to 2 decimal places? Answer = -0.28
